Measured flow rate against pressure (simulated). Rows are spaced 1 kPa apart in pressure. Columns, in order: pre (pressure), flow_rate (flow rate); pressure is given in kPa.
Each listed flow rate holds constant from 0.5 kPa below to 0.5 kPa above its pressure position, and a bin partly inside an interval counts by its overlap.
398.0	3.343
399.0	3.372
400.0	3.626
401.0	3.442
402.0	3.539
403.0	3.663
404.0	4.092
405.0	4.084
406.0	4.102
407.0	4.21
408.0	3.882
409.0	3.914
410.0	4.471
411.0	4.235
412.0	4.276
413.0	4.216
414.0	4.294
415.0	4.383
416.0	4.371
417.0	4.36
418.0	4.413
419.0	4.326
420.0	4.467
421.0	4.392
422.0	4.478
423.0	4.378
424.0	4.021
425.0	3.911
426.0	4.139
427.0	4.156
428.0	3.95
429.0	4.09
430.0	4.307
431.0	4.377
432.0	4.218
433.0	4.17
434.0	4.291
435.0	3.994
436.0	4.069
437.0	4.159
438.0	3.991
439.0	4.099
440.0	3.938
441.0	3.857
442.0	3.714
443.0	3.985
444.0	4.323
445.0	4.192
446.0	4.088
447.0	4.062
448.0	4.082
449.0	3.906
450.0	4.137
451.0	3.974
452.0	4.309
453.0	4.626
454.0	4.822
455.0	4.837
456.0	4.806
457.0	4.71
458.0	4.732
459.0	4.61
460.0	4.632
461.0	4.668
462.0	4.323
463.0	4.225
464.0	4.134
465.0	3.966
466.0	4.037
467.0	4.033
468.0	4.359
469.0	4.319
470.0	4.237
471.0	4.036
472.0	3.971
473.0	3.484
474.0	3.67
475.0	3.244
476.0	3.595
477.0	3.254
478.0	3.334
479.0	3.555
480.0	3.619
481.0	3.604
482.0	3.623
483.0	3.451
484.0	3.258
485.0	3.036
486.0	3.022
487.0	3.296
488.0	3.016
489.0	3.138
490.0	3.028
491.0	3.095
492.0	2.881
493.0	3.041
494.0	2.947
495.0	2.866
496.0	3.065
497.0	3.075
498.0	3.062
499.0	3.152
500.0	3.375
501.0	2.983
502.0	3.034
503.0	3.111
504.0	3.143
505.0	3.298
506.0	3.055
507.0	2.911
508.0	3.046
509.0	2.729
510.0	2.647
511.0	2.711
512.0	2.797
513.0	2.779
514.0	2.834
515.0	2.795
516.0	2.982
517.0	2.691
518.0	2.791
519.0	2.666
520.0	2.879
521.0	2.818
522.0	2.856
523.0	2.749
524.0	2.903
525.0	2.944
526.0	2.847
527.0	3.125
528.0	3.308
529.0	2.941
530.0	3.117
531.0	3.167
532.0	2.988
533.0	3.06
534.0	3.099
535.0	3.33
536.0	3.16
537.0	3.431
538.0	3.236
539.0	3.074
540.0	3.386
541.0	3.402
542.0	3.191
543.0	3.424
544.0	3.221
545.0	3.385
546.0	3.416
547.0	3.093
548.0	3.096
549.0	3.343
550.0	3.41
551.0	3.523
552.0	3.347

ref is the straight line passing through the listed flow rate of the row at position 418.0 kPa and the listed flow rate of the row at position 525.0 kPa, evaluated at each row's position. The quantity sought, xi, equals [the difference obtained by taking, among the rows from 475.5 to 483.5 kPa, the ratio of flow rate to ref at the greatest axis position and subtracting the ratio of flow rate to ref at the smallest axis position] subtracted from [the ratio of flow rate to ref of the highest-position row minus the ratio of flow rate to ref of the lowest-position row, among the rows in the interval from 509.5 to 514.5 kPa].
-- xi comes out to 0.09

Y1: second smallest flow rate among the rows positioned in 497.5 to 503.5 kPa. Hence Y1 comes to 3.034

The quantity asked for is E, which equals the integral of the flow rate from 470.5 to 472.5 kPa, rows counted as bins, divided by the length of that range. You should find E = 4.0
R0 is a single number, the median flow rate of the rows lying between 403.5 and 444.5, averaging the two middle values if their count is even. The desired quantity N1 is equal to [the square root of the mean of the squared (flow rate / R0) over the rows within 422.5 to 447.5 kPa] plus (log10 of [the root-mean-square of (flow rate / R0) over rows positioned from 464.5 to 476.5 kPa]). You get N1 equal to 0.96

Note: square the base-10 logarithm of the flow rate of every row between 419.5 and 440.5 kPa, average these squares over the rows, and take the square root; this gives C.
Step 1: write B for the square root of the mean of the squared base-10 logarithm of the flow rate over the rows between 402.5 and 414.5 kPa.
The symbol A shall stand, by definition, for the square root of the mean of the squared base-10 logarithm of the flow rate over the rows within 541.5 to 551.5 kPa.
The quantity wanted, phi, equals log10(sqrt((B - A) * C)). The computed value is -0.62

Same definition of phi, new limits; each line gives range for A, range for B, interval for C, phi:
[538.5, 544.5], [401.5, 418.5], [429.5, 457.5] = -0.60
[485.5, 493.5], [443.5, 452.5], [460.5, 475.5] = -0.55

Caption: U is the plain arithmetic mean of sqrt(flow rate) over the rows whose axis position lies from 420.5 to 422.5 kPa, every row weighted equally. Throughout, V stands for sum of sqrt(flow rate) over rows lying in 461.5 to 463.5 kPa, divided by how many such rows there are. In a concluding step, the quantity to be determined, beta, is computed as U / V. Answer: 1.02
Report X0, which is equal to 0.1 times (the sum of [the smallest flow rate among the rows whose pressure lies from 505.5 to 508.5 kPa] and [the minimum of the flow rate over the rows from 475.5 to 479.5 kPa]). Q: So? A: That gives 0.62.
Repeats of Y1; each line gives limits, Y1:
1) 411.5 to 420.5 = 4.276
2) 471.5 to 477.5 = 3.254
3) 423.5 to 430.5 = 3.95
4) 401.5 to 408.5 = 3.663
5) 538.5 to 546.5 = 3.191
